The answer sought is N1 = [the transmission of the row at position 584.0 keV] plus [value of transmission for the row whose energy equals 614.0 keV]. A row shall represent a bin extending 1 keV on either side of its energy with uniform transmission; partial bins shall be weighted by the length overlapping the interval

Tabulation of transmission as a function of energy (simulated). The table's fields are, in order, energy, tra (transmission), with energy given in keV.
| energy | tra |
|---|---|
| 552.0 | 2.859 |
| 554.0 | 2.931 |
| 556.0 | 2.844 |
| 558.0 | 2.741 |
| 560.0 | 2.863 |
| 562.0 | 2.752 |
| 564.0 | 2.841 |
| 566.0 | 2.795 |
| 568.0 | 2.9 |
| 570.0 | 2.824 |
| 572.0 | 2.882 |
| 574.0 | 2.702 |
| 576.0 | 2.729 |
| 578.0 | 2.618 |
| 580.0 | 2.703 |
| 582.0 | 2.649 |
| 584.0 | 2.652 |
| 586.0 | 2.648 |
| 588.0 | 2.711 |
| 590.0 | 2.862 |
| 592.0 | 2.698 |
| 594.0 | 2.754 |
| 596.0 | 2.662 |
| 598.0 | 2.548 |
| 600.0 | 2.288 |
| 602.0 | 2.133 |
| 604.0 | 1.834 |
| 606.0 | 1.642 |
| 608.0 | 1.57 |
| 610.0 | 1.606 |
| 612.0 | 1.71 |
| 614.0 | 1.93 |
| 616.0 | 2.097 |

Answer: 4.6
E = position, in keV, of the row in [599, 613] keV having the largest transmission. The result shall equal 600.0 keV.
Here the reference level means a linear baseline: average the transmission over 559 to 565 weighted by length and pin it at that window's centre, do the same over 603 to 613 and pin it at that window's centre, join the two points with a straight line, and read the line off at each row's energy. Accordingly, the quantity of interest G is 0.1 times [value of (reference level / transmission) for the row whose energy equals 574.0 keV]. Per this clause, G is 0.093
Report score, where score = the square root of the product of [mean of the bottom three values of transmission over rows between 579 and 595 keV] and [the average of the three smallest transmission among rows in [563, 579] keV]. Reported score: 2.7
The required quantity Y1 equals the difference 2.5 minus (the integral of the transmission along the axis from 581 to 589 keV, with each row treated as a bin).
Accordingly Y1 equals -18.8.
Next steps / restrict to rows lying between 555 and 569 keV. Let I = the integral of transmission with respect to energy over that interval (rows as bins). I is 39.5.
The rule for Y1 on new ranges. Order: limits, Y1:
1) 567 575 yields -20.1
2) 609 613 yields -4.1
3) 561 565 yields -8.7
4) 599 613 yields -23.1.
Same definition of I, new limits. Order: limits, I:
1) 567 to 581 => 38.7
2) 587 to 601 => 37.0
